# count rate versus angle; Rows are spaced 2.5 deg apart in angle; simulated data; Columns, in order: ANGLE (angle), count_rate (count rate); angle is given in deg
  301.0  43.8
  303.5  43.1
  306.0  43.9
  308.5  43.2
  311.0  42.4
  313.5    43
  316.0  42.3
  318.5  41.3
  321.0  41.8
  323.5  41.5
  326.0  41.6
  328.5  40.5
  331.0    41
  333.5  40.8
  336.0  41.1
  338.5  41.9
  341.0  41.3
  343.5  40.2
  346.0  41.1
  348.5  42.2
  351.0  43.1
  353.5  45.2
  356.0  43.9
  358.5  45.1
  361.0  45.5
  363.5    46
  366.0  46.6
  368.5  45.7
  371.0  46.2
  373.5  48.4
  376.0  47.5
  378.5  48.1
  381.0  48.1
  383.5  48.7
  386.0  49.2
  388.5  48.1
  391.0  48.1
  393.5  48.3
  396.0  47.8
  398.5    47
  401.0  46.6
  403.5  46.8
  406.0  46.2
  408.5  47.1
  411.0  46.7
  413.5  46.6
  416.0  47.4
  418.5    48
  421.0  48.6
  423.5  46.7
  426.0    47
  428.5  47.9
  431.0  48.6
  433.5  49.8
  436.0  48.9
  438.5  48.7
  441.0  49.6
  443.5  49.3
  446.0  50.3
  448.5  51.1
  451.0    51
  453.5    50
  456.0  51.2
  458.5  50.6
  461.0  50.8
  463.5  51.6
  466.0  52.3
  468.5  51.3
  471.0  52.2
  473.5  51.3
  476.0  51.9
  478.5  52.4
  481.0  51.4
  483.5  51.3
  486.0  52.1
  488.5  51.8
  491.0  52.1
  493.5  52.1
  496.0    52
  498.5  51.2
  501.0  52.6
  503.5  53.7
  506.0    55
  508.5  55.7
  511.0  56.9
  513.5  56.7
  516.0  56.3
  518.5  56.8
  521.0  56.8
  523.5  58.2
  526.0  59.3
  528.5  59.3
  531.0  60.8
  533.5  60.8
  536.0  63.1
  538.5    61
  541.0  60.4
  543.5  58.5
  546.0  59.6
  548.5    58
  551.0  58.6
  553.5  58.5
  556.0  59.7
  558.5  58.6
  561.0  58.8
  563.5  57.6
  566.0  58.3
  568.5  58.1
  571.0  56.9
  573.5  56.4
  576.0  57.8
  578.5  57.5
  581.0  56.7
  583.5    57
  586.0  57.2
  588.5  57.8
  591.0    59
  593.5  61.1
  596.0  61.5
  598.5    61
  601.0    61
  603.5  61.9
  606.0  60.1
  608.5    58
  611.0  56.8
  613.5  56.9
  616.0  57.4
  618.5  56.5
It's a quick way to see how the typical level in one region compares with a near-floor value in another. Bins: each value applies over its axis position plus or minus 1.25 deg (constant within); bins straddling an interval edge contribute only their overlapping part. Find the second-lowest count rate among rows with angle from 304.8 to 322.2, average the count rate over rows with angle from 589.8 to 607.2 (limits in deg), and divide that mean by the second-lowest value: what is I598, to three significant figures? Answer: 1.45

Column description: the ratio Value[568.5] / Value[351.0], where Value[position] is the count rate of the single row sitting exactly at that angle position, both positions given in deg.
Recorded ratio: 1.35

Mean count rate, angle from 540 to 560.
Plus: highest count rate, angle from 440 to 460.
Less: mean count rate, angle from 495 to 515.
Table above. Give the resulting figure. 56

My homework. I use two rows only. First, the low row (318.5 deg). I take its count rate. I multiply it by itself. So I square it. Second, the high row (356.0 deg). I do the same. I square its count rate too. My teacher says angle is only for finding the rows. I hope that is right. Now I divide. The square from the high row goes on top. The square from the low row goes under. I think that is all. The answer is 1.1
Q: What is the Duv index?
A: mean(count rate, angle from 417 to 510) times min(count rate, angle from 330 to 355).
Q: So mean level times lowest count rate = 2045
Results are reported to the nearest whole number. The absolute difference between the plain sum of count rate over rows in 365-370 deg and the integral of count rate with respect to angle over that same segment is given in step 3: 138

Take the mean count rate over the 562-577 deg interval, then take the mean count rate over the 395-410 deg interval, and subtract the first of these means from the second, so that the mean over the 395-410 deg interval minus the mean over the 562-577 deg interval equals -11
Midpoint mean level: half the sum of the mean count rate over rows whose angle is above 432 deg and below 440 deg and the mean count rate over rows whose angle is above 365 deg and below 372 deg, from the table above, 47.6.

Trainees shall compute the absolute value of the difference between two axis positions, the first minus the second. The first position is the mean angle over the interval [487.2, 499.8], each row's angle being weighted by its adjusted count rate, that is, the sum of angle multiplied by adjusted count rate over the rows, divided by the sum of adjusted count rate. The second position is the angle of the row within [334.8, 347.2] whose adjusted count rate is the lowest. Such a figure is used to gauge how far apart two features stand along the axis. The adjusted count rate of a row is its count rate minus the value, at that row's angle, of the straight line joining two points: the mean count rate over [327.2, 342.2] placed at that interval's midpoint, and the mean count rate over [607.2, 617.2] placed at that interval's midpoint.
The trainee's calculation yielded 149.1 deg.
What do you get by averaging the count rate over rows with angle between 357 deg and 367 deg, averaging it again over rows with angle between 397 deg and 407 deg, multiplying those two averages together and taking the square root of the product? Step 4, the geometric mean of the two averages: 46.2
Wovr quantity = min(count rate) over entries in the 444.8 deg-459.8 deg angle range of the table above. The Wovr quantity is 50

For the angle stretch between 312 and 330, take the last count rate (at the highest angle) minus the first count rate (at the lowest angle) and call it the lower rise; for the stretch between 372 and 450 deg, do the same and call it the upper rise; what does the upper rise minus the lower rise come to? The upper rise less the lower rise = 5.2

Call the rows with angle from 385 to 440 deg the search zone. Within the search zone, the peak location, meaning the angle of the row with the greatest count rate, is 433.5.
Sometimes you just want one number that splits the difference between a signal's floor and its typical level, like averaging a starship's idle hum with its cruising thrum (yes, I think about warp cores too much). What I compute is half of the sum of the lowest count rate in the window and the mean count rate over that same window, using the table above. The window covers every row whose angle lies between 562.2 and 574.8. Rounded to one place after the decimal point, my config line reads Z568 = 56.9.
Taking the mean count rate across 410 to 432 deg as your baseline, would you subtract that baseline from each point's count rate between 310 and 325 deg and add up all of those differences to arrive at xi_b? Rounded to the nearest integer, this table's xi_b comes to -33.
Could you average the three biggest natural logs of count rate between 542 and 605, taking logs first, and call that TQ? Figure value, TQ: 4.12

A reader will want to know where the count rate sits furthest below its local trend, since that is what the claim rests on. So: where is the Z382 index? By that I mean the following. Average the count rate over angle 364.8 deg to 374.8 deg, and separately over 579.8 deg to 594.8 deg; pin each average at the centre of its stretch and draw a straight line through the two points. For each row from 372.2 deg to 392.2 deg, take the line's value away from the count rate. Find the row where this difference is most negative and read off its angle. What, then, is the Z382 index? 391.0 deg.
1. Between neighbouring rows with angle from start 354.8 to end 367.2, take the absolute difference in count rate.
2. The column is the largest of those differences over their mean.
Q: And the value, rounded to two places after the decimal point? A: 1.78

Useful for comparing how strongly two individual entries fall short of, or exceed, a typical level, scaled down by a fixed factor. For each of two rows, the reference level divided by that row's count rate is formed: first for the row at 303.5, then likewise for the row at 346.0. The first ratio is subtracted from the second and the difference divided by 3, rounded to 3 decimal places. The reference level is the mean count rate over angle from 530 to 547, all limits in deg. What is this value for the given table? 0.023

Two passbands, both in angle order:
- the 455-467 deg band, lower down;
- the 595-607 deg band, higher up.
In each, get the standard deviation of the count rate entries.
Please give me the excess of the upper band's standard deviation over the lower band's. 0.00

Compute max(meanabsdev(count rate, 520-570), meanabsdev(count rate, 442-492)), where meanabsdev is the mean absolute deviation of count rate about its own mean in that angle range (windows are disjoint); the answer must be 1.12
